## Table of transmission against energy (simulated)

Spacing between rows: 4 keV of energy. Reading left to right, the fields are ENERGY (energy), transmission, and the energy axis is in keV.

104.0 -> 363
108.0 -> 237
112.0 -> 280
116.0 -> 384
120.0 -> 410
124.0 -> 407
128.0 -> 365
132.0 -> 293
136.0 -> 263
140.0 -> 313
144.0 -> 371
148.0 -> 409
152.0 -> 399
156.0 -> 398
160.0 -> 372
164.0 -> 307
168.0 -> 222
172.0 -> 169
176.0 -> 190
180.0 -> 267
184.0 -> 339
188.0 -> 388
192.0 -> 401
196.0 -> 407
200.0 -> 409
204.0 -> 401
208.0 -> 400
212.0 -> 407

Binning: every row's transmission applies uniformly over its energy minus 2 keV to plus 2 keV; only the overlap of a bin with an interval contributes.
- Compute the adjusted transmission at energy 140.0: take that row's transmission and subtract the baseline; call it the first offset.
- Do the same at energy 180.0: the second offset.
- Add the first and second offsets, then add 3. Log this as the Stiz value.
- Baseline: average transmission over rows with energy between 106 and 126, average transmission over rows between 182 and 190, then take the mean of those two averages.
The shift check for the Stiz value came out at -124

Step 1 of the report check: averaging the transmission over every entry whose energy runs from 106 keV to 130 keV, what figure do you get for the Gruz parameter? 347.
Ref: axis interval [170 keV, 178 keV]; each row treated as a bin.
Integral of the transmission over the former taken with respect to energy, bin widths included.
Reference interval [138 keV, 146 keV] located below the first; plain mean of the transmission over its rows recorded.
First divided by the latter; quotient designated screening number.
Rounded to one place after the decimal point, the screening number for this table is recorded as 4.2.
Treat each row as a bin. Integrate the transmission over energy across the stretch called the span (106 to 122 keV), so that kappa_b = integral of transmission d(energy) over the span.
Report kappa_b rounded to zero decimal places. 5244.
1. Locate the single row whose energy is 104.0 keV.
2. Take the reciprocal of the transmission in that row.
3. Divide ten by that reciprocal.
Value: 3630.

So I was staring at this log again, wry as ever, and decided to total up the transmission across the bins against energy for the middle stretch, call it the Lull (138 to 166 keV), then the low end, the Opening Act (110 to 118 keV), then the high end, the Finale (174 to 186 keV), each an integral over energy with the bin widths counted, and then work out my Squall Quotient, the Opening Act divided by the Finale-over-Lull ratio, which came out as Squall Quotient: 8572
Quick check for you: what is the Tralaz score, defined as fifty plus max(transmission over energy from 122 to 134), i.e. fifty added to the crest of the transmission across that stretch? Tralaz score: 457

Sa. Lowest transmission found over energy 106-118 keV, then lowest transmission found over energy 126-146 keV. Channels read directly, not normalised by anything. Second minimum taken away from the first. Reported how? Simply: -26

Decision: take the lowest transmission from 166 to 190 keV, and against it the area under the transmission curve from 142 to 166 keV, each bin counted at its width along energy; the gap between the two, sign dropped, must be 8855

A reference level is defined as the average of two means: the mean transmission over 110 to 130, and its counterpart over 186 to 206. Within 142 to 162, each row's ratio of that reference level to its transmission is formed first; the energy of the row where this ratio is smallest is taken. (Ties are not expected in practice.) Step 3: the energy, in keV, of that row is 148.0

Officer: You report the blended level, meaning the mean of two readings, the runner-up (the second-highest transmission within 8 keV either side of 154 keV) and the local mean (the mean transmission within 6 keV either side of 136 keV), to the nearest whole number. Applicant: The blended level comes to 344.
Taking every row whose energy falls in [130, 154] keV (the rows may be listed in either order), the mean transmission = 341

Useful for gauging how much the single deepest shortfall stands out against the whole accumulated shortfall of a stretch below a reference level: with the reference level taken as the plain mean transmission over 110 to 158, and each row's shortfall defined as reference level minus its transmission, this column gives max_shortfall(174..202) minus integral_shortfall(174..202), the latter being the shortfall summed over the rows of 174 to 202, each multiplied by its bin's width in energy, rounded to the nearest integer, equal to -243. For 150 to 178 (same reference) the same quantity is -1598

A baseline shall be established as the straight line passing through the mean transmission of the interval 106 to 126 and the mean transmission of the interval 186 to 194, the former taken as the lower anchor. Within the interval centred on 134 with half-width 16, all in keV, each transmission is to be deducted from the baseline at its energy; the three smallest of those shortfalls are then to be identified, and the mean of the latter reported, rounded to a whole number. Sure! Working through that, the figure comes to -55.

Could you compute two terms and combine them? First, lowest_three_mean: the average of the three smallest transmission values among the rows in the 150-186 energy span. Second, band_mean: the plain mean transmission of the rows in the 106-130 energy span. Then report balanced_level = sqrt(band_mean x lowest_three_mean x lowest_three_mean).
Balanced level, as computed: 3608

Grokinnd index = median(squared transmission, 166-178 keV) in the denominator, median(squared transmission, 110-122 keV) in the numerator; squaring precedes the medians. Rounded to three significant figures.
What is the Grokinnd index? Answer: 4.08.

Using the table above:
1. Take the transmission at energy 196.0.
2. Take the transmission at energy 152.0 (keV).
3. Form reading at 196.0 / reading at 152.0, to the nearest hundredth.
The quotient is 1.02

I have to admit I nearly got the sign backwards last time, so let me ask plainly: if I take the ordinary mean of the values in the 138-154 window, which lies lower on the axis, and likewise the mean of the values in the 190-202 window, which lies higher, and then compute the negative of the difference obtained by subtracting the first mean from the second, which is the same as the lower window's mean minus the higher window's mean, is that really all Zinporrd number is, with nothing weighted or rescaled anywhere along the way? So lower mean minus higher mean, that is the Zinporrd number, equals -33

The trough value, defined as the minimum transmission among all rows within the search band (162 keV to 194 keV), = 169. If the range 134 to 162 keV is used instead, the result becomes 263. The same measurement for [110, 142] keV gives 263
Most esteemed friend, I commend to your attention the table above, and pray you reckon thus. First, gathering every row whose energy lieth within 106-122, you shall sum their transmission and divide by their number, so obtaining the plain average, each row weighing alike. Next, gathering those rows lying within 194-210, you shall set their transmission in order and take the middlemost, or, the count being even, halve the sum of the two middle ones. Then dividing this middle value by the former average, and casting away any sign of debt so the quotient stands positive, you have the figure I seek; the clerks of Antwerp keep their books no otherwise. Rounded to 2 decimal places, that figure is 1.23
